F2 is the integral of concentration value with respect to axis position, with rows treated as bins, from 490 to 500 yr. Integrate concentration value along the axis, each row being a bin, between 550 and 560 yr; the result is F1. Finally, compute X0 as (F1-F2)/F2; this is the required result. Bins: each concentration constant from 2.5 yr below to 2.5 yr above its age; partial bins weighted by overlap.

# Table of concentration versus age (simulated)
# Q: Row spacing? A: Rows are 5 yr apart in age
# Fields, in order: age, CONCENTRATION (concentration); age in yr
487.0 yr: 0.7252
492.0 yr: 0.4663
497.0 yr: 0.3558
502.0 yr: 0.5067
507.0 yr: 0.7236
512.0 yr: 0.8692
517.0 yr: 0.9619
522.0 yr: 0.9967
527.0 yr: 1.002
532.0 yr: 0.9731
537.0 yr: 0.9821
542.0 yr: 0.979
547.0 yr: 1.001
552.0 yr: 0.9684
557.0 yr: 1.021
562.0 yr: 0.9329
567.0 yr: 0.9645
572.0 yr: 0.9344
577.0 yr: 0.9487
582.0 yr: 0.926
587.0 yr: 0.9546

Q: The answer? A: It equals 1.40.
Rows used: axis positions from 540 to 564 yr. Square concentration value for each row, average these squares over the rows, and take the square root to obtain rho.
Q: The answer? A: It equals 0.981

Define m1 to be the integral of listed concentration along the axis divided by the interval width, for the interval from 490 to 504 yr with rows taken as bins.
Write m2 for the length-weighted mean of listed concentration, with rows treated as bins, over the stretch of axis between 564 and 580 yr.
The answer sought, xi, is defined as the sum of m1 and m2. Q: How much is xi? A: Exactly 1.39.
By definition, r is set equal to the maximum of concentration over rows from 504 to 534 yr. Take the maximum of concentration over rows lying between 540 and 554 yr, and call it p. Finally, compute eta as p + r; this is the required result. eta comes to 2.00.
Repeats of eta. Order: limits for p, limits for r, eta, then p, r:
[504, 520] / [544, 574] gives 1.98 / 0.9619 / 1.021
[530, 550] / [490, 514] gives 1.87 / 1.001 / 0.8692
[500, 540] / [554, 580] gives 2.02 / 1.002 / 1.021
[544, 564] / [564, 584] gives 1.99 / 1.021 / 0.9645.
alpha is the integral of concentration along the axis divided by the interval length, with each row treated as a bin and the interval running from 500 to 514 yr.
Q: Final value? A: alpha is 0.70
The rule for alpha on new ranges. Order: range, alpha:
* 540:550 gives 0.99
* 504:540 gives 0.92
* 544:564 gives 0.98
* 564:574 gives 0.95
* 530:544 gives 0.98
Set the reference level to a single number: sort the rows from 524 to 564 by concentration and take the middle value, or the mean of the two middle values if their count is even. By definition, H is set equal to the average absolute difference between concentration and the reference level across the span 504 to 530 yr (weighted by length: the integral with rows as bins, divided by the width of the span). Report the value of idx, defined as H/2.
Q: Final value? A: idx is 0.045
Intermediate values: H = 0.091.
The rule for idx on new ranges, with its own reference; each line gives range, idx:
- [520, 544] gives 0.005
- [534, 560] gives 0.008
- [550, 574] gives 0.016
